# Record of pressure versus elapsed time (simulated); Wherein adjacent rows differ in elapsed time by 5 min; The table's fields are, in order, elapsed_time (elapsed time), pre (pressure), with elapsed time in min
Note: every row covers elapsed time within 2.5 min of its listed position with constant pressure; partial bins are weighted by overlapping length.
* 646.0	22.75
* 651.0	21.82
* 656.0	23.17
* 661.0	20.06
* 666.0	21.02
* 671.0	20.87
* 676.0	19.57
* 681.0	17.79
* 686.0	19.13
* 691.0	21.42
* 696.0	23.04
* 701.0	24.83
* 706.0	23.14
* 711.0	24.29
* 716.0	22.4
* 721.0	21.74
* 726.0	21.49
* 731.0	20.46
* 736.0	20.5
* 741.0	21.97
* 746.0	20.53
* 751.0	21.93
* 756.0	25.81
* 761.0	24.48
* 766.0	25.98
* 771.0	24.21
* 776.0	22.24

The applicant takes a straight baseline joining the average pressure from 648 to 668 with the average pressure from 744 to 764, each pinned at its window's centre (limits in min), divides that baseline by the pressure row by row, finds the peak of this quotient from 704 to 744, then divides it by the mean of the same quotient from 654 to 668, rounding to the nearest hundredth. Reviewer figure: 1.10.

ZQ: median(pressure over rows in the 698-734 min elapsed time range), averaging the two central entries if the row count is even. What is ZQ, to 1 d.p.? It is 22.4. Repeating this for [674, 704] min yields 20.5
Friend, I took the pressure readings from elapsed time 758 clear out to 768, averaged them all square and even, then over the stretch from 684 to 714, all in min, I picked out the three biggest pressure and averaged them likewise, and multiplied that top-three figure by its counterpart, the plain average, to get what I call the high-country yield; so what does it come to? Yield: 608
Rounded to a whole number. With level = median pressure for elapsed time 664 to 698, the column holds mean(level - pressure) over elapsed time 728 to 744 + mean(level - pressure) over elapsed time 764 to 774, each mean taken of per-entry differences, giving -4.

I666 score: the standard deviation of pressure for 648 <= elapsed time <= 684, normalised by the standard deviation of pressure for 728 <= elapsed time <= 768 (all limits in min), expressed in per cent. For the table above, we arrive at 72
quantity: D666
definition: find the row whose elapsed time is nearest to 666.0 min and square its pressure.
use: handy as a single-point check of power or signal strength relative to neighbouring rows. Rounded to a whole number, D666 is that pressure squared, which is 442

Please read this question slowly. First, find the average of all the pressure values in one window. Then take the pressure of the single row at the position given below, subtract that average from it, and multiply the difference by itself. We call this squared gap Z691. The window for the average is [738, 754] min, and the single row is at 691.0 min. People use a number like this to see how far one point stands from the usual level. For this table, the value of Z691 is 0.0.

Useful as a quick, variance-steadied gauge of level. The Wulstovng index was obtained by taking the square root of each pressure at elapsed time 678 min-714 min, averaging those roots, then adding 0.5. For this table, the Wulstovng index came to 5.2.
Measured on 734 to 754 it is 5.1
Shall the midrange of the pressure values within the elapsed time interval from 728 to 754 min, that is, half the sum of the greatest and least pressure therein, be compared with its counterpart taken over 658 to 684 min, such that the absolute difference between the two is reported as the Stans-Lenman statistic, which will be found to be 1.8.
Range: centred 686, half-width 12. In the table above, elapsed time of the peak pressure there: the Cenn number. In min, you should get 696.0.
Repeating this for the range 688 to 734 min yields 701.0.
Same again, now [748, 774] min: 766.0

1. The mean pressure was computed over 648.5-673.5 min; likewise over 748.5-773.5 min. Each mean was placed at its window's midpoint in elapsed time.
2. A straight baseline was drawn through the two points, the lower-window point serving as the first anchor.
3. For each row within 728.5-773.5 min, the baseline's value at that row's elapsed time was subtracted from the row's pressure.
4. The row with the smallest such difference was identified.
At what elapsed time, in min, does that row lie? 746.0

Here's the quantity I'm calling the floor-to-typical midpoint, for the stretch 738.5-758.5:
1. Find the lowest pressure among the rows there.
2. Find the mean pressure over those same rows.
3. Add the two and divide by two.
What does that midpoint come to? 21.5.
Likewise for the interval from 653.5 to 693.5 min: 19.1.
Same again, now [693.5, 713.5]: 23.4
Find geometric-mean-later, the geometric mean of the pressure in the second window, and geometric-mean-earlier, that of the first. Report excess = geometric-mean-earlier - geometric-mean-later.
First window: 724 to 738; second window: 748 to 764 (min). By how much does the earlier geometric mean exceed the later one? -3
